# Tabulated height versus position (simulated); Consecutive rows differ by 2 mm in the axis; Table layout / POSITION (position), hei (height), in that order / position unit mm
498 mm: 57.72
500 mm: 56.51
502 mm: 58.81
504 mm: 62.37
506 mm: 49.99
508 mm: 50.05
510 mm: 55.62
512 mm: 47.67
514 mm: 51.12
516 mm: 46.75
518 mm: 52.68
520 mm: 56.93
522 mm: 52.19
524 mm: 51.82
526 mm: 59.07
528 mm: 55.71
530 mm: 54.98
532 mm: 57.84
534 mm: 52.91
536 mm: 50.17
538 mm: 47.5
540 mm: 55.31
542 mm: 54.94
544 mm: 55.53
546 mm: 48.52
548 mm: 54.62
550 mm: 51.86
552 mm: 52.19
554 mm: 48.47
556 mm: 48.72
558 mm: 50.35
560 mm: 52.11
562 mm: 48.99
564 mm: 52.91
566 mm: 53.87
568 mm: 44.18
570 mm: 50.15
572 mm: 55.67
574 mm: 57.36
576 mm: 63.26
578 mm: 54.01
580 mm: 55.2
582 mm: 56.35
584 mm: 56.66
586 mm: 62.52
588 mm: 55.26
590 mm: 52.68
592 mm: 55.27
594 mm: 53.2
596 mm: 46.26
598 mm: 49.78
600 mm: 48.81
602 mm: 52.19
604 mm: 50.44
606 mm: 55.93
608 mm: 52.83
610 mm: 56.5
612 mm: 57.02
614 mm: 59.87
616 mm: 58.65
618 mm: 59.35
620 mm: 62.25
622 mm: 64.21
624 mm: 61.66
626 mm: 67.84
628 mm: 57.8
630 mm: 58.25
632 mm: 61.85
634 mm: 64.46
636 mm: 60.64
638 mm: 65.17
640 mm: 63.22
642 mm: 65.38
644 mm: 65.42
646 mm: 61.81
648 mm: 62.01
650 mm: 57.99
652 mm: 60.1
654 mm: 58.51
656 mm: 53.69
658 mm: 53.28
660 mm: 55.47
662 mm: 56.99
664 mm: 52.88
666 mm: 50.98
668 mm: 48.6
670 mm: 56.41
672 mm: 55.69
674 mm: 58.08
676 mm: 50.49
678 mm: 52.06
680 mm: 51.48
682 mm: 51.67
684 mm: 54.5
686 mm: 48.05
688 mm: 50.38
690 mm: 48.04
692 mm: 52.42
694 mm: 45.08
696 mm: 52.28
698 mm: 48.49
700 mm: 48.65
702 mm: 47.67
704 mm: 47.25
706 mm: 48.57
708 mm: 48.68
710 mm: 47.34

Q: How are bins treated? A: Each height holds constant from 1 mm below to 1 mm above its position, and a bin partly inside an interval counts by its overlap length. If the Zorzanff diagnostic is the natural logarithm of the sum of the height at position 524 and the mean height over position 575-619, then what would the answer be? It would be 4.67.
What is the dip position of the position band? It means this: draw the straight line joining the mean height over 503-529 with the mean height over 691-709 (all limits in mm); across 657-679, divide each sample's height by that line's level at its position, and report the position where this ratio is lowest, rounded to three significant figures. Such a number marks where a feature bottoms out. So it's 668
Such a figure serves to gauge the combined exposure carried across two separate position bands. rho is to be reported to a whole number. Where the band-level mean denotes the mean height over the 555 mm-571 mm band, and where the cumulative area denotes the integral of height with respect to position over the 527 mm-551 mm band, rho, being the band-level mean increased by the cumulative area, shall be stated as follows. 1330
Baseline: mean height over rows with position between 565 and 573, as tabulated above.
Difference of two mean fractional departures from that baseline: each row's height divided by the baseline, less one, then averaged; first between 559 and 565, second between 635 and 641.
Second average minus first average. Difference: 0.2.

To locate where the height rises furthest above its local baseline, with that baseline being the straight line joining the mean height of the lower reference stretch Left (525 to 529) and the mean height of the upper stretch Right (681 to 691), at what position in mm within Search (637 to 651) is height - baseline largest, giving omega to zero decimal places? 644 mm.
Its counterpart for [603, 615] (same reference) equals 614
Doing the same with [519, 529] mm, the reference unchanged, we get 526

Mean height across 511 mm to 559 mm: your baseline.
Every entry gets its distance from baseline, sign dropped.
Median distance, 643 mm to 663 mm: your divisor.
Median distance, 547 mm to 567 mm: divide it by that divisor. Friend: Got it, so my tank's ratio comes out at 0.3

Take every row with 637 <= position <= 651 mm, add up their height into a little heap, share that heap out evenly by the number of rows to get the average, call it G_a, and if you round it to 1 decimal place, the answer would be 63.0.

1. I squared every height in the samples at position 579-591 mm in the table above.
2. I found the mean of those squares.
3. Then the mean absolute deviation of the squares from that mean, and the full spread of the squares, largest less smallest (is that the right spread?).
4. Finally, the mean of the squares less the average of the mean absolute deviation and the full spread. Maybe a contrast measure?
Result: 2507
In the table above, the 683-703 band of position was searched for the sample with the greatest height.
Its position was 684 mm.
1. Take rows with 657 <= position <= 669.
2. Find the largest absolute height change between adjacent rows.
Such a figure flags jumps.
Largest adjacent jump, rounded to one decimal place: 4.1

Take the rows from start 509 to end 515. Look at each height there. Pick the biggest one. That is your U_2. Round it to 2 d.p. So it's 55.62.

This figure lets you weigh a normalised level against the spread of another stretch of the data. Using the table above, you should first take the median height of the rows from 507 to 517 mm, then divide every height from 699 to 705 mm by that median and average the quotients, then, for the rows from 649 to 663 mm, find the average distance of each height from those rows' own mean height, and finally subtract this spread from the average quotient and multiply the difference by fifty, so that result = -56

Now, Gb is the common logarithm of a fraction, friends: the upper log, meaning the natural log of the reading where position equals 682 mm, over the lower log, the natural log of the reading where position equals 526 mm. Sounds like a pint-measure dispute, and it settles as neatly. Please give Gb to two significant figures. -0.014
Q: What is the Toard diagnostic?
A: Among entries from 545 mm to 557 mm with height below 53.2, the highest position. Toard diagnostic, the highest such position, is 556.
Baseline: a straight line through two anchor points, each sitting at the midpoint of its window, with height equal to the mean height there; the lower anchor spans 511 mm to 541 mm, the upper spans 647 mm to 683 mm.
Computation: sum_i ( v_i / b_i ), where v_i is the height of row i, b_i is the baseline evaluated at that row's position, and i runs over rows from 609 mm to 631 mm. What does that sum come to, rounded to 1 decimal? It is 12.2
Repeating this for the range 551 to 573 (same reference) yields 10.5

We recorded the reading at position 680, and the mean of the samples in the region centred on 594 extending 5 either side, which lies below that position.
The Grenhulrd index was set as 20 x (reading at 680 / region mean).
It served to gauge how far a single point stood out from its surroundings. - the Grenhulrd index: 20.0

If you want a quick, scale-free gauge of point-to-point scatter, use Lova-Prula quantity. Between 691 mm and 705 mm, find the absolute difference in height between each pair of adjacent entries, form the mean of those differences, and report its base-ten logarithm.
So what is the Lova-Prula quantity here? 0.52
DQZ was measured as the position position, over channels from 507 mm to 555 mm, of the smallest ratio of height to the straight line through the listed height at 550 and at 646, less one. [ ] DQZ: 554 mm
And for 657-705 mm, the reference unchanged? 694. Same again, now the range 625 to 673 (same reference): 668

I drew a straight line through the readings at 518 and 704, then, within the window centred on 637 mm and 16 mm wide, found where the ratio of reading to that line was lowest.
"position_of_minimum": 630 mm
